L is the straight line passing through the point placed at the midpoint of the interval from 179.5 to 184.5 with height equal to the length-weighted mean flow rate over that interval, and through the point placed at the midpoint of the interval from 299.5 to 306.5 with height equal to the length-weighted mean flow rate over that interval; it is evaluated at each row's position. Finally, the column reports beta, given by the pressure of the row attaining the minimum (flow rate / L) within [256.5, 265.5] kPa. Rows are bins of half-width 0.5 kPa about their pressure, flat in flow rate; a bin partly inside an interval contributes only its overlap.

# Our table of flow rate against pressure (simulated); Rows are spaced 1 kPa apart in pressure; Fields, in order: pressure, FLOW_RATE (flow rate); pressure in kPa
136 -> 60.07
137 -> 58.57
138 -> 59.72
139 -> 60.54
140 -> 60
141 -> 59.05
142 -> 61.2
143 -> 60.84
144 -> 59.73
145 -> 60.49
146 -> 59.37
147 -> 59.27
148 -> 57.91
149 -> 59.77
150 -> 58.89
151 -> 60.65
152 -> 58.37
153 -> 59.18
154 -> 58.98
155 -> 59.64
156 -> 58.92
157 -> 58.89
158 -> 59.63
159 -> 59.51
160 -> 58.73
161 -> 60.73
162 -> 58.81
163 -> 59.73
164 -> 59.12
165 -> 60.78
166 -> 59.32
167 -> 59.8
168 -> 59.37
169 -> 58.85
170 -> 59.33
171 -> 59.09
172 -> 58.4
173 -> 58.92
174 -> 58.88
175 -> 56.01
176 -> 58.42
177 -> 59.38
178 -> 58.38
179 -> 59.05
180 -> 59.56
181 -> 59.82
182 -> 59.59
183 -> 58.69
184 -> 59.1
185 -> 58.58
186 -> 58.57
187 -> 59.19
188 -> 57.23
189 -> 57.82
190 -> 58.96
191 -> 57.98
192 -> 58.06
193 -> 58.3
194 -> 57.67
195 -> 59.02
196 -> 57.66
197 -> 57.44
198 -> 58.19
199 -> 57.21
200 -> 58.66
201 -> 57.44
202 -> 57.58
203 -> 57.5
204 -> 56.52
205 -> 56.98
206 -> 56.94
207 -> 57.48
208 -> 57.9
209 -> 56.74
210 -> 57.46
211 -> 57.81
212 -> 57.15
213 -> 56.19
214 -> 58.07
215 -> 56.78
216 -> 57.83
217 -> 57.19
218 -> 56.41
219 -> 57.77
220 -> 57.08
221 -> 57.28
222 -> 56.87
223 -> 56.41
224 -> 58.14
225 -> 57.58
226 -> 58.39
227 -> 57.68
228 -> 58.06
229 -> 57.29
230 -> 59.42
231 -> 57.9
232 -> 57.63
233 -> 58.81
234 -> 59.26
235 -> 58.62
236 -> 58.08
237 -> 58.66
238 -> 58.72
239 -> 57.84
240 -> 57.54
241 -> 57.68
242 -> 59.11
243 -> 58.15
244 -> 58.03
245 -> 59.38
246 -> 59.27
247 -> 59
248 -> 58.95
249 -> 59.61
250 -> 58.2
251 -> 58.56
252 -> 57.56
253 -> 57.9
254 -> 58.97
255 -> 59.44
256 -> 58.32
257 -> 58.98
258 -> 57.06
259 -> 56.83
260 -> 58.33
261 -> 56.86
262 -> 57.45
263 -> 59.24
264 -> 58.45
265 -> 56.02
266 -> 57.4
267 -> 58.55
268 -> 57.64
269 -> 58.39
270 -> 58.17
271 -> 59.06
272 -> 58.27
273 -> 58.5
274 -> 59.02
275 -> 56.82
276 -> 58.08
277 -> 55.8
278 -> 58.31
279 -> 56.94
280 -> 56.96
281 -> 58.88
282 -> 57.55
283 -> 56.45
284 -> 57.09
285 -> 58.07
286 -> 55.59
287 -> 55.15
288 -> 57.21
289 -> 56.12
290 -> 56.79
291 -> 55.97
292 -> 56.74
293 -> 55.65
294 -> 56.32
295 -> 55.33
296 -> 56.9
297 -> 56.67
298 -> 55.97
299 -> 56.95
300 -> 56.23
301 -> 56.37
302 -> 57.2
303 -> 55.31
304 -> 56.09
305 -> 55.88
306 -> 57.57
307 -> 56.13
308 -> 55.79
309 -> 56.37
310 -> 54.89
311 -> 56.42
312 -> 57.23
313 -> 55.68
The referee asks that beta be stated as 265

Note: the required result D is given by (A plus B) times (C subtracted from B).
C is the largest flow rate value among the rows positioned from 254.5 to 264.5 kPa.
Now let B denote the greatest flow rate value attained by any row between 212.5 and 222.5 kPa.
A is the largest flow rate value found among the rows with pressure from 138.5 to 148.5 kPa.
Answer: -163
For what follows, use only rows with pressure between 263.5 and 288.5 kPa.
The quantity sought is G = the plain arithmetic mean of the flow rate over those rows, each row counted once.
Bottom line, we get 57.5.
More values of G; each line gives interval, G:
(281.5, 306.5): 56.4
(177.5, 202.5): 58.4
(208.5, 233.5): 57.5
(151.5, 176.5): 59.1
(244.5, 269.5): 58.3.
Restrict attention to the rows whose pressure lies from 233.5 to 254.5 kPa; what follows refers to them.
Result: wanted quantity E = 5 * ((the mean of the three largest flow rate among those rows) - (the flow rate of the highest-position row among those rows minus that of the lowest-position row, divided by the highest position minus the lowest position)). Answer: 297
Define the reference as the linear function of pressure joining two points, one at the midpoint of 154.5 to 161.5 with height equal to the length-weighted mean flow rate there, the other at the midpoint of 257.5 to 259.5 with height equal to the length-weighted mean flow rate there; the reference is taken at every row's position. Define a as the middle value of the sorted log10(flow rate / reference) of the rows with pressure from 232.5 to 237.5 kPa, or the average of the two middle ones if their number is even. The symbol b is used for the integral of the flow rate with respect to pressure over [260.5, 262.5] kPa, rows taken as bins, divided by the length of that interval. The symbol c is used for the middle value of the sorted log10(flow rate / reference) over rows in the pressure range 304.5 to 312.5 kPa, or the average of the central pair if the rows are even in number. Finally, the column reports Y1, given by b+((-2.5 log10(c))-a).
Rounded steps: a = 0.009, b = 57.2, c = 0.004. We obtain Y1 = 63.1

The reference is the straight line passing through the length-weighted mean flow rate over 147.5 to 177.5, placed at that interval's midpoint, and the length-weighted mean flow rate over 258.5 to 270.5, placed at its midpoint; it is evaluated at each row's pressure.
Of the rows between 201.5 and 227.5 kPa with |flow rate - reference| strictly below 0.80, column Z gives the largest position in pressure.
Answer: 227 kPa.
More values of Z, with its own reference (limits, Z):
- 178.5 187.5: 187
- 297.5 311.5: 311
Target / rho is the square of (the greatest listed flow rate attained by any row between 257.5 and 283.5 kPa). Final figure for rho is 3509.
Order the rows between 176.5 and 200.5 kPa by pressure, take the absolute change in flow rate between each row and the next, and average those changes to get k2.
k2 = 0.73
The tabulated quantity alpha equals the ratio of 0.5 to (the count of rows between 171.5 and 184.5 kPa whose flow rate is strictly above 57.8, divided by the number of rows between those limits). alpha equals 0.5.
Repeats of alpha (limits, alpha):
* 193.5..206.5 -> 2.2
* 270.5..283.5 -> 0.9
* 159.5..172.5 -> 0.5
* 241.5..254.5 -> 0.5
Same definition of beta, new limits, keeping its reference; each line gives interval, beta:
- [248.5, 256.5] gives 252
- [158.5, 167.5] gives 160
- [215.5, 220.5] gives 218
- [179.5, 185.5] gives 185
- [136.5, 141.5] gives 137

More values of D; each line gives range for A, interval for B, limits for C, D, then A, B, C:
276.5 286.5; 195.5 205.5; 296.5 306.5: 128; 58.88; 58.66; 57.57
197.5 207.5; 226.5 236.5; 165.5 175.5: -45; 58.66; 59.42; 59.8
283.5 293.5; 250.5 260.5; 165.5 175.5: -42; 58.07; 59.44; 59.8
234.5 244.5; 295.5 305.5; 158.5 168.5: -416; 59.11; 57.2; 60.78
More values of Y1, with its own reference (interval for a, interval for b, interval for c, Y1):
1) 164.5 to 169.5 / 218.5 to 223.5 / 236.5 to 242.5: 62.6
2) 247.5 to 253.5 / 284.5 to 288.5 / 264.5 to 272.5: 61.3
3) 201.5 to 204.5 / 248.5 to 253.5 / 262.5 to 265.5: 63.1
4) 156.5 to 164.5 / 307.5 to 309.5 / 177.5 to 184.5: 62.7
